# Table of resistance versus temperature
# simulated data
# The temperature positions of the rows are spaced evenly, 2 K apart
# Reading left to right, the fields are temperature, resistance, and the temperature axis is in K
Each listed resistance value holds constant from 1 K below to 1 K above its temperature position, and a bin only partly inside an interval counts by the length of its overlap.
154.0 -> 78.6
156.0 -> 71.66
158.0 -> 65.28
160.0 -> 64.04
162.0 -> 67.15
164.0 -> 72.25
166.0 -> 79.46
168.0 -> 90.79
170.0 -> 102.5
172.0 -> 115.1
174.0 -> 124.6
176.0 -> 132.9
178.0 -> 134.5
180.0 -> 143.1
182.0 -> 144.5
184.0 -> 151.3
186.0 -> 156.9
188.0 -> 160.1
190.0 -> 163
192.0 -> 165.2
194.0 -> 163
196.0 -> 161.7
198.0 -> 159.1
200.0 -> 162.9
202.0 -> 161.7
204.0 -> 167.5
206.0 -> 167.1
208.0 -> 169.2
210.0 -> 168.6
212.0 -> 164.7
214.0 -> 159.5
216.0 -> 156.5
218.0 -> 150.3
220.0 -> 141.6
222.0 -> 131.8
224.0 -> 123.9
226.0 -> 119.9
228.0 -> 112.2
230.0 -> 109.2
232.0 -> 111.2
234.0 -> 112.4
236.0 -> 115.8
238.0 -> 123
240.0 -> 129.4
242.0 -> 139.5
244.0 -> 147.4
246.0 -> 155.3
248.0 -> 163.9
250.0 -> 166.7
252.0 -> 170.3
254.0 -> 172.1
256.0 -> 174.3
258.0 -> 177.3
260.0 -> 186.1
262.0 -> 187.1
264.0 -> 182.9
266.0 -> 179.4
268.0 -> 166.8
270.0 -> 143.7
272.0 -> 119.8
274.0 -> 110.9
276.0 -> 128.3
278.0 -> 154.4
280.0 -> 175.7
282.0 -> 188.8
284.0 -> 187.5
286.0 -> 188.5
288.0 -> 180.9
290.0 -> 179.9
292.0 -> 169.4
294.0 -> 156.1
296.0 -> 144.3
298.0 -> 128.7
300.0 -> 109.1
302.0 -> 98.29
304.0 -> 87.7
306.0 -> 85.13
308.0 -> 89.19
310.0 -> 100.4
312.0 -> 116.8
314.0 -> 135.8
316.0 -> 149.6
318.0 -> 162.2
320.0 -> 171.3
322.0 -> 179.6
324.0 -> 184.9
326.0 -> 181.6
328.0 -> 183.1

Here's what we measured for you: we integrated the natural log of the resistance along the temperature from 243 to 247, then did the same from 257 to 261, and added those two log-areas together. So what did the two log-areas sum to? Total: 40.9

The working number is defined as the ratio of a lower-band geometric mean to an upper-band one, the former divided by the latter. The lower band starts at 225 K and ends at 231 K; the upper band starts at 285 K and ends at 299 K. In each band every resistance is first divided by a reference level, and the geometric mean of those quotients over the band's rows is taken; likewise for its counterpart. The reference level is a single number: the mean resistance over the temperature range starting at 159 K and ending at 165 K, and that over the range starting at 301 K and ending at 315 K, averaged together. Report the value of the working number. 0.70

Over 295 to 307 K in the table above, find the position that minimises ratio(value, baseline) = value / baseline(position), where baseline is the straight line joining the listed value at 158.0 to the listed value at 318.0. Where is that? 306.0 K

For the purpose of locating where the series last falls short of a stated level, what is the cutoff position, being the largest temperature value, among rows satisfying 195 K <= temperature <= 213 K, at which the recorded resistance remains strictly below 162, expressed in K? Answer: 202.0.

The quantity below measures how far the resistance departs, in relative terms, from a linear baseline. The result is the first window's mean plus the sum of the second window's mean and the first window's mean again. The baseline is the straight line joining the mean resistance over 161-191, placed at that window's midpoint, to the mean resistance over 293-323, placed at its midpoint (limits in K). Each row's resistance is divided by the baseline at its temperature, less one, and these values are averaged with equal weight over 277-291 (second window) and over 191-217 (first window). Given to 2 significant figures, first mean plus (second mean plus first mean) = 1.1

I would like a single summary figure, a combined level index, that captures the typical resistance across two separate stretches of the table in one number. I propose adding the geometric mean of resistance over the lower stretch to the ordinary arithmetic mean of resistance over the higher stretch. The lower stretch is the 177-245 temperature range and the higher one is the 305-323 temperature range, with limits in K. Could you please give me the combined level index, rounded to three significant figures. 276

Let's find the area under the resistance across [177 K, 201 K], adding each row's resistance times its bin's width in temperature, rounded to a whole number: 3731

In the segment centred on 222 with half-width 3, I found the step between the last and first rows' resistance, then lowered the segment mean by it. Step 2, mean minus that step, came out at 150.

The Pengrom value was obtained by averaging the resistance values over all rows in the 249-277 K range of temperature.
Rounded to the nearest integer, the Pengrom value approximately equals 162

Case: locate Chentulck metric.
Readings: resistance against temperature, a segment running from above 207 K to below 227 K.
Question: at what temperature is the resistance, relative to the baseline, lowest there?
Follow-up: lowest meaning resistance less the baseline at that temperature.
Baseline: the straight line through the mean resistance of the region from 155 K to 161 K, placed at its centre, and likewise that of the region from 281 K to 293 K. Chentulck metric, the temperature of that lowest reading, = 226.0 K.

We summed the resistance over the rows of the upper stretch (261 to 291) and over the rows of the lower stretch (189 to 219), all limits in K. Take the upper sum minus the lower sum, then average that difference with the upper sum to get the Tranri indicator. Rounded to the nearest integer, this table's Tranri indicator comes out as 1255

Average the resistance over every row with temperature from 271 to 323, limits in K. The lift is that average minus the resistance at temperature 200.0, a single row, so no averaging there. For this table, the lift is -21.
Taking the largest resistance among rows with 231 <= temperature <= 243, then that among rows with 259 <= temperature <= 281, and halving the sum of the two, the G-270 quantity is 163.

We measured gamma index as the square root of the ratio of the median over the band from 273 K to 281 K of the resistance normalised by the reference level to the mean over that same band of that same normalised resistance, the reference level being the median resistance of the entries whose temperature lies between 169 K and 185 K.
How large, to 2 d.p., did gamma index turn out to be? 1.00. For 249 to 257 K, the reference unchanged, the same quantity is 1.00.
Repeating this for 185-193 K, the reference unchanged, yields 1.00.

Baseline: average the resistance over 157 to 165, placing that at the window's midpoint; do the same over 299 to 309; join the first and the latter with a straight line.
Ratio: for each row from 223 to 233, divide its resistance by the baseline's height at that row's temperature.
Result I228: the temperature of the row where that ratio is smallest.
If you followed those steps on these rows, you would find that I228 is 230.0 K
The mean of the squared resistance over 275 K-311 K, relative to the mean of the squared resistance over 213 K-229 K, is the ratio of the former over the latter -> 1.13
